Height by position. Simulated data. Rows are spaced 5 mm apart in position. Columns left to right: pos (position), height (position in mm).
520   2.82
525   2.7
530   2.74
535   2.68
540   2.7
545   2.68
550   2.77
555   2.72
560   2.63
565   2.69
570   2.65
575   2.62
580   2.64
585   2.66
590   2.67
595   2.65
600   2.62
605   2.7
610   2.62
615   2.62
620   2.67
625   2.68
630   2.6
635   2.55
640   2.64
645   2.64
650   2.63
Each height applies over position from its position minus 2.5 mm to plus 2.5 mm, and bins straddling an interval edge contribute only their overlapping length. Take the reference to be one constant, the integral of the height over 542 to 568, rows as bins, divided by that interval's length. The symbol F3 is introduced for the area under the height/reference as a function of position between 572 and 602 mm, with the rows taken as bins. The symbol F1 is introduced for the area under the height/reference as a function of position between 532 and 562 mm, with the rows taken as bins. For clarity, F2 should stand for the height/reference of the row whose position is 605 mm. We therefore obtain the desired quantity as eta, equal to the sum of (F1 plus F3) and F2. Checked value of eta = 60.4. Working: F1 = 30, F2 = 1.00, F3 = 29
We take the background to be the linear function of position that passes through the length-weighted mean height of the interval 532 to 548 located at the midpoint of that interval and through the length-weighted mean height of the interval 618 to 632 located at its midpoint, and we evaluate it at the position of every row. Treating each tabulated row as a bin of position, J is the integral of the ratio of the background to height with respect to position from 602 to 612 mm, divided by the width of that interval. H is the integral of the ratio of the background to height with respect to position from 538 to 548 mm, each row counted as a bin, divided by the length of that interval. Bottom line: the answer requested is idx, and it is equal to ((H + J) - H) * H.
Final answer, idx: 1.00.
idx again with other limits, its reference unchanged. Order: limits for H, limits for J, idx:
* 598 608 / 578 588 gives 1.01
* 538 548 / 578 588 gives 1.01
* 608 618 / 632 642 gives 1.03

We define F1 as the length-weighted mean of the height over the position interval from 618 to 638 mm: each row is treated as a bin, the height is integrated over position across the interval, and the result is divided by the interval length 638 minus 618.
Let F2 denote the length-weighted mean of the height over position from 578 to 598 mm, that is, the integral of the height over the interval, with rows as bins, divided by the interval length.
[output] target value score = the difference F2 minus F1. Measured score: 0.030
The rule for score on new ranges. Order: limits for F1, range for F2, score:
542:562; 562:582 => -0.052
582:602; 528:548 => 0.050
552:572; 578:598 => -0.021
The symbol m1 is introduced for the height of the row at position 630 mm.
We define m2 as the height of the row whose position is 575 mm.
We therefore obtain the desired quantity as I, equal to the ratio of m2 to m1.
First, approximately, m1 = 2.6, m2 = 2.62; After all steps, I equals 1.01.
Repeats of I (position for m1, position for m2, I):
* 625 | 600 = 0.98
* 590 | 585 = 1.00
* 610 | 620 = 1.02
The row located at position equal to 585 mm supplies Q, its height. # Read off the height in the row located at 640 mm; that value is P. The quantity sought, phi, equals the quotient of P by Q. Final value 0.99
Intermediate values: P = 2.64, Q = 2.66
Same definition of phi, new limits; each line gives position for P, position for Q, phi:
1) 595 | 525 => 0.98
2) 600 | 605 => 0.97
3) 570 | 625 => 0.99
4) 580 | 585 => 0.99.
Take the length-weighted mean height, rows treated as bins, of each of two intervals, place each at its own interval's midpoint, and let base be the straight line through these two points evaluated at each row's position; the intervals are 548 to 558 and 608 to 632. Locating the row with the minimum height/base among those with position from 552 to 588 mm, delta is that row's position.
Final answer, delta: 560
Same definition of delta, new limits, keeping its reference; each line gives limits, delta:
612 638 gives 635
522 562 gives 560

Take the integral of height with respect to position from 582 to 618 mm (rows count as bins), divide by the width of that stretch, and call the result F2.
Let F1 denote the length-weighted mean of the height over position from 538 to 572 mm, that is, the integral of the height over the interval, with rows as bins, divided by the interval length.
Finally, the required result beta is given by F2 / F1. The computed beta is 0.98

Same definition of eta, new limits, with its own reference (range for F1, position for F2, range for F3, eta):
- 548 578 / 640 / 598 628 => 60.3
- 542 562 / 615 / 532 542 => 31.0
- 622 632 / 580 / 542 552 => 20.9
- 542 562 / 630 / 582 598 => 36.8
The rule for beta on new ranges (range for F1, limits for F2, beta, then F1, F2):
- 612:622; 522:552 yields 1.03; 2.64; 2.71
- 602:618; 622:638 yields 0.99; 2.65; 2.61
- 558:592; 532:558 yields 1.02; 2.65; 2.71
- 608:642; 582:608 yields 1.01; 2.63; 2.66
